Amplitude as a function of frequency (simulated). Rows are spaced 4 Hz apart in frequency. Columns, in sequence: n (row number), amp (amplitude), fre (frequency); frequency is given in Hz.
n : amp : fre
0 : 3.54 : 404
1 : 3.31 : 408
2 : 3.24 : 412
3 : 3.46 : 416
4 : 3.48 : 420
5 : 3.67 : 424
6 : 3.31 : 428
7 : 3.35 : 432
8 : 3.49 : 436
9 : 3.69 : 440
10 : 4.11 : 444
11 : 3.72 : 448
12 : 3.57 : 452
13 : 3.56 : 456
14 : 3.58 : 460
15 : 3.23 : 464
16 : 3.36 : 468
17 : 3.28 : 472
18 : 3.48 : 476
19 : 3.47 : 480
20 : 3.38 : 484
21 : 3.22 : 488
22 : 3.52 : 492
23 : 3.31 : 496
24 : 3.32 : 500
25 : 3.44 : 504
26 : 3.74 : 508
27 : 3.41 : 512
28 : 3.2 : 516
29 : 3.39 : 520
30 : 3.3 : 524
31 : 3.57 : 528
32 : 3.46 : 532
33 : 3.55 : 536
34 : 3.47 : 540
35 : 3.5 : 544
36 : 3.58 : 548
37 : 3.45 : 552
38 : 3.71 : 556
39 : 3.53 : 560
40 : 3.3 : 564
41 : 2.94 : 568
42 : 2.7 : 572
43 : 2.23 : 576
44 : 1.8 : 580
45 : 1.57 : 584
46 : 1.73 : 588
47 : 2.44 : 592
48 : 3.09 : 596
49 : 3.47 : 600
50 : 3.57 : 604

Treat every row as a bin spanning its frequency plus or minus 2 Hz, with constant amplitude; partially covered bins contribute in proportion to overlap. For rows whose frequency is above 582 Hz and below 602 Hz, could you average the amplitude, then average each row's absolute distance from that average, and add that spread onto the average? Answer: 3.12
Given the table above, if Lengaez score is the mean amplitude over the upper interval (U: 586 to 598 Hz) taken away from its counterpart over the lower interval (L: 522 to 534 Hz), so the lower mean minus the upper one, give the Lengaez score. 1.0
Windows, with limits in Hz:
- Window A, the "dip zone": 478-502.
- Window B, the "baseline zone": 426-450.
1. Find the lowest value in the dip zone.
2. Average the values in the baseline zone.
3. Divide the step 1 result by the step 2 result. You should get 0.89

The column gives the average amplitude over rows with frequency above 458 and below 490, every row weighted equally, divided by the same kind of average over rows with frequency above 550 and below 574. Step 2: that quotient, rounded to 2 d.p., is 1.03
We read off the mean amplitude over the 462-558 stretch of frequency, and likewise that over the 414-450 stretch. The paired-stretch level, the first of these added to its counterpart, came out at 7.0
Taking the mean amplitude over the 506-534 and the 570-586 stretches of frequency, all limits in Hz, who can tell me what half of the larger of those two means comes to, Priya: 1.72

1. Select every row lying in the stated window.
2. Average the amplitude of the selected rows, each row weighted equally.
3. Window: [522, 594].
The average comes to 2.99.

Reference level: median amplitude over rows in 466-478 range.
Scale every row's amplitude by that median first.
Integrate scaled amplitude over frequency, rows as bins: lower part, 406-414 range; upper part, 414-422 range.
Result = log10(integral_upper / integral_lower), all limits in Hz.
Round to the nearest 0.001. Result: 0.025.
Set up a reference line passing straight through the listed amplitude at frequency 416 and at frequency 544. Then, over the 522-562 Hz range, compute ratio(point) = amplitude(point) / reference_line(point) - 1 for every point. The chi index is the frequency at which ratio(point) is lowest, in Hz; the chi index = 524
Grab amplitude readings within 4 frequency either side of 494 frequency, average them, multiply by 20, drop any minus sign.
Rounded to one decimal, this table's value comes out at 68.3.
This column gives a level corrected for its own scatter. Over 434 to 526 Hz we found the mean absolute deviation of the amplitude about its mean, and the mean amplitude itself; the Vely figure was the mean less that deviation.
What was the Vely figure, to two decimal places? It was 3.31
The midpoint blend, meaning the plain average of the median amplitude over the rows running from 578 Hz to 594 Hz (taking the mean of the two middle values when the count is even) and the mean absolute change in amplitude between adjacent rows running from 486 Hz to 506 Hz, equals 0.96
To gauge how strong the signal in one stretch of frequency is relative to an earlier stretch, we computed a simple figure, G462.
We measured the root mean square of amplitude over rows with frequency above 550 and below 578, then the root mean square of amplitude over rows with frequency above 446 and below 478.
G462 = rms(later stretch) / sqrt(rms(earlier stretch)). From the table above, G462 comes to 1.70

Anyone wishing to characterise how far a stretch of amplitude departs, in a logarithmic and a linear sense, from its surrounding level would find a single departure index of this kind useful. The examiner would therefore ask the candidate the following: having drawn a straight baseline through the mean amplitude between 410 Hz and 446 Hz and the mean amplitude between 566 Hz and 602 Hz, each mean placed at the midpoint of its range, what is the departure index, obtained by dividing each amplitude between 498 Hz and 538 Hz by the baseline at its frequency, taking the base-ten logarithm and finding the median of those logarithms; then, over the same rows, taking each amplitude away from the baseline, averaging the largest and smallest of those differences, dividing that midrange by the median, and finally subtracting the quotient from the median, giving 8.0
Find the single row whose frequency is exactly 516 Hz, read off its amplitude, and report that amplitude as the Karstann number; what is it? 3.2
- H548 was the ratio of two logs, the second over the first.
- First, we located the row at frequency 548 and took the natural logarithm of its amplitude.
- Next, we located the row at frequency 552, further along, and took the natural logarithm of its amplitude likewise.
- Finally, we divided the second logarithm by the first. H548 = 0.97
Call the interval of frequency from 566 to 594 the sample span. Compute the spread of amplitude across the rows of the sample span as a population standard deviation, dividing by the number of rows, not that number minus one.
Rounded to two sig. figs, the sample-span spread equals 0.48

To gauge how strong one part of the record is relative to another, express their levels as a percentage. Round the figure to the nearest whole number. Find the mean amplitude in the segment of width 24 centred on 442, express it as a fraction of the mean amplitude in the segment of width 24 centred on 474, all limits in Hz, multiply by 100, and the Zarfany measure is 109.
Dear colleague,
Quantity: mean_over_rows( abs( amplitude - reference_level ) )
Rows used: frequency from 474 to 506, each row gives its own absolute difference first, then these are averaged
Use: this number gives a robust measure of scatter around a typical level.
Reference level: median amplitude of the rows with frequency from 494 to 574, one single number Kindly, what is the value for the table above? 0.086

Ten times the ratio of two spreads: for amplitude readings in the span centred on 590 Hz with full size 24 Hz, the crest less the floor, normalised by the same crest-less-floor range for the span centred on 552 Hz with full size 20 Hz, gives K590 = 73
